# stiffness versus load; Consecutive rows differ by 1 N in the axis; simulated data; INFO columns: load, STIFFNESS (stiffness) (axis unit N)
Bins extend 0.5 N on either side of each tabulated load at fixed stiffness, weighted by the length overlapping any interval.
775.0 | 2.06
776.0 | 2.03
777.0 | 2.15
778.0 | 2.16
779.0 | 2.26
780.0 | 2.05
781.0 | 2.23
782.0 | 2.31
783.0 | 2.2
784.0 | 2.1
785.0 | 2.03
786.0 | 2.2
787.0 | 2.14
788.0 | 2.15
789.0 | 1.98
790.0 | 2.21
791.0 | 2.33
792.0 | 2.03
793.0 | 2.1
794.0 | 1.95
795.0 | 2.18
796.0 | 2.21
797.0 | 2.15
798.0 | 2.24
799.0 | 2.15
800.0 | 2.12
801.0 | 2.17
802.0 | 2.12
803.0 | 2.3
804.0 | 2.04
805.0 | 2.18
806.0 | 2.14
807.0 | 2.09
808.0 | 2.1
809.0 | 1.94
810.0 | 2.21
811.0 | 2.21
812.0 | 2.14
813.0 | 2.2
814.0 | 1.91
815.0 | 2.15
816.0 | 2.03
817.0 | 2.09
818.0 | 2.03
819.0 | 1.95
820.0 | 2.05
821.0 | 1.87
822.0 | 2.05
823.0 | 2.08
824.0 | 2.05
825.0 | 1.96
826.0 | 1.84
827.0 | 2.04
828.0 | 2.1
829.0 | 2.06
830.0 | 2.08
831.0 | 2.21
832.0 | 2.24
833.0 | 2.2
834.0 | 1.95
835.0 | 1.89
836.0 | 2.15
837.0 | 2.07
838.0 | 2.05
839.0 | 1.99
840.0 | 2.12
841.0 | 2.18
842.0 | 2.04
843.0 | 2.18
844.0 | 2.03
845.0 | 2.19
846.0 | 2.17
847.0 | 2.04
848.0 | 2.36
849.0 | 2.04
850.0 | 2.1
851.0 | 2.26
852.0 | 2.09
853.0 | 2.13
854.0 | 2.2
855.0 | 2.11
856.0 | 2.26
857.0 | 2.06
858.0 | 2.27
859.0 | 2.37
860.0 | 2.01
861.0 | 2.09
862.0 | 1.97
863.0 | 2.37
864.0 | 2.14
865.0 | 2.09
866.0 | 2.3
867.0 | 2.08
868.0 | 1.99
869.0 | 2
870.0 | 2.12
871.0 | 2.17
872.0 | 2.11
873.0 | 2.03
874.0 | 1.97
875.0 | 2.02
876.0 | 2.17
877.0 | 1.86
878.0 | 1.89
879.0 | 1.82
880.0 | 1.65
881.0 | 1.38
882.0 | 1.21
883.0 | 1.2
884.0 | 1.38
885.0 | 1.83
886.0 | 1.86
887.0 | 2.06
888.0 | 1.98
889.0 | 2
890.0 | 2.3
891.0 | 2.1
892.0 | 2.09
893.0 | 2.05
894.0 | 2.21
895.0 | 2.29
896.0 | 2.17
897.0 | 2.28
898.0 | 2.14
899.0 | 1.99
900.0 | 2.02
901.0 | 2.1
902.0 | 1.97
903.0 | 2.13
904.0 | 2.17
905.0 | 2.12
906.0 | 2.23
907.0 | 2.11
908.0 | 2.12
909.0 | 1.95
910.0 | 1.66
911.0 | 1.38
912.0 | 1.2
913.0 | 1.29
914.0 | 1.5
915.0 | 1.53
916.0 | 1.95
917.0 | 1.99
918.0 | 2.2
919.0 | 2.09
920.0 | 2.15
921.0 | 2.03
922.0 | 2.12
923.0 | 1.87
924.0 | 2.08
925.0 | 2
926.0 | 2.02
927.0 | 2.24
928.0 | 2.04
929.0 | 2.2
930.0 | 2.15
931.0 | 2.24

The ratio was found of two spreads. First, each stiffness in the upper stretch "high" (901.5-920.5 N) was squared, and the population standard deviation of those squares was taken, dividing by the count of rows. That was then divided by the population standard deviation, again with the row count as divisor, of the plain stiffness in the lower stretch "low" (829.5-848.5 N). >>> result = 10.5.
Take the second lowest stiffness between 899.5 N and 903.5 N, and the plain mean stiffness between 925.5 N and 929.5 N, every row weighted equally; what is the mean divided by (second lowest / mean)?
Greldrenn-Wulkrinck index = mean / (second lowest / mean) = 2.24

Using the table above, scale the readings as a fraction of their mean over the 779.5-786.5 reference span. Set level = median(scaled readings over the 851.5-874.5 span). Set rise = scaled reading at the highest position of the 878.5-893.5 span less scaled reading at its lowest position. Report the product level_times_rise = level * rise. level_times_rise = 0.10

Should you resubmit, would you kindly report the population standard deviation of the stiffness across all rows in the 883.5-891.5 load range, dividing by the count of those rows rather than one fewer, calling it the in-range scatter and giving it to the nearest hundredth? 0.25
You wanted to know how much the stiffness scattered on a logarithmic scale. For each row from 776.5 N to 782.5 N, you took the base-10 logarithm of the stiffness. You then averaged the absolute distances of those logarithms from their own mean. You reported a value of 0.015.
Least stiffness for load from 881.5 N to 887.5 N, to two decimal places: 1.20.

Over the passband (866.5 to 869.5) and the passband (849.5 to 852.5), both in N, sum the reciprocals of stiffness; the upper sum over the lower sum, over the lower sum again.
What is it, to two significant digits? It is 0.76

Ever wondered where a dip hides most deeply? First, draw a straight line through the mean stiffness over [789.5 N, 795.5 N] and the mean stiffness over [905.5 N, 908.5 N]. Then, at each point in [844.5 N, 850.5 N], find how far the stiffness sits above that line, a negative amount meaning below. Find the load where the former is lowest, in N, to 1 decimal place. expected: 849.0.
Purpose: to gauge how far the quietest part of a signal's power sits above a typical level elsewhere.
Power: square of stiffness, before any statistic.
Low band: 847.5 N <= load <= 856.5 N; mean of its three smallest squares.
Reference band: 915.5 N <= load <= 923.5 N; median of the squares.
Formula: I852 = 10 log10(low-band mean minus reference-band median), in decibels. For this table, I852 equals -12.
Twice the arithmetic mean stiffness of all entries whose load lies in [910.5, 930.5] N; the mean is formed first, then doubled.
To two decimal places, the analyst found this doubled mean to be 3.80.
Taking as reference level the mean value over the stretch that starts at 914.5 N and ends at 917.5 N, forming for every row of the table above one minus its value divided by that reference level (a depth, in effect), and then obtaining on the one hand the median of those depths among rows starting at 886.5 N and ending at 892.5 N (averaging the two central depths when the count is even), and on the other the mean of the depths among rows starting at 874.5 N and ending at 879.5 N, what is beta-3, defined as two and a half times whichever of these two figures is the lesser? -0.35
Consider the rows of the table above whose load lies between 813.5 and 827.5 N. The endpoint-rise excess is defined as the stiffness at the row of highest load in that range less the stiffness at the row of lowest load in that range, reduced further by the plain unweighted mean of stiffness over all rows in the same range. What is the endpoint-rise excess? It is -1.88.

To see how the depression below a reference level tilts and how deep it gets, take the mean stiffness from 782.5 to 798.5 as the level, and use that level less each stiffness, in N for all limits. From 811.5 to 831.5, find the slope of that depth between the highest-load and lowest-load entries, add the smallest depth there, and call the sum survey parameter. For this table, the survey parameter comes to -0.08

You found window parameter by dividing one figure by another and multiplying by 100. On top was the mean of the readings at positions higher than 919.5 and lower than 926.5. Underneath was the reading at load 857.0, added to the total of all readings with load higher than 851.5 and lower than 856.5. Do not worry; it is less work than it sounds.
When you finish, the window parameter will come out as 16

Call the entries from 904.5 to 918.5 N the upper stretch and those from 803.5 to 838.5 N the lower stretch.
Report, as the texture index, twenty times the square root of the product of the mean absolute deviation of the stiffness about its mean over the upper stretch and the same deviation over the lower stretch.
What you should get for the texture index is 3.2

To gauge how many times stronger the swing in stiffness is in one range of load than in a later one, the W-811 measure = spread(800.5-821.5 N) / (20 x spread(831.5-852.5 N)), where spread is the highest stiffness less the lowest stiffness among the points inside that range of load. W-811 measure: 0.046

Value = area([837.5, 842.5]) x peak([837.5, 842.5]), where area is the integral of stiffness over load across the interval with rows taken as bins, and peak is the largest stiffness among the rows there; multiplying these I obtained 22.6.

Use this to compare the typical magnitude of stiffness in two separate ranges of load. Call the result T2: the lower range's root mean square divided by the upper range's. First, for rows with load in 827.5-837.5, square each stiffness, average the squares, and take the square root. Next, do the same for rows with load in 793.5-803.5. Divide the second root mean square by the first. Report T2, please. 1.03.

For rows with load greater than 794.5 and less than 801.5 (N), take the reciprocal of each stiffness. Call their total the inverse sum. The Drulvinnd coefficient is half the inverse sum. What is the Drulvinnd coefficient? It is 1.61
